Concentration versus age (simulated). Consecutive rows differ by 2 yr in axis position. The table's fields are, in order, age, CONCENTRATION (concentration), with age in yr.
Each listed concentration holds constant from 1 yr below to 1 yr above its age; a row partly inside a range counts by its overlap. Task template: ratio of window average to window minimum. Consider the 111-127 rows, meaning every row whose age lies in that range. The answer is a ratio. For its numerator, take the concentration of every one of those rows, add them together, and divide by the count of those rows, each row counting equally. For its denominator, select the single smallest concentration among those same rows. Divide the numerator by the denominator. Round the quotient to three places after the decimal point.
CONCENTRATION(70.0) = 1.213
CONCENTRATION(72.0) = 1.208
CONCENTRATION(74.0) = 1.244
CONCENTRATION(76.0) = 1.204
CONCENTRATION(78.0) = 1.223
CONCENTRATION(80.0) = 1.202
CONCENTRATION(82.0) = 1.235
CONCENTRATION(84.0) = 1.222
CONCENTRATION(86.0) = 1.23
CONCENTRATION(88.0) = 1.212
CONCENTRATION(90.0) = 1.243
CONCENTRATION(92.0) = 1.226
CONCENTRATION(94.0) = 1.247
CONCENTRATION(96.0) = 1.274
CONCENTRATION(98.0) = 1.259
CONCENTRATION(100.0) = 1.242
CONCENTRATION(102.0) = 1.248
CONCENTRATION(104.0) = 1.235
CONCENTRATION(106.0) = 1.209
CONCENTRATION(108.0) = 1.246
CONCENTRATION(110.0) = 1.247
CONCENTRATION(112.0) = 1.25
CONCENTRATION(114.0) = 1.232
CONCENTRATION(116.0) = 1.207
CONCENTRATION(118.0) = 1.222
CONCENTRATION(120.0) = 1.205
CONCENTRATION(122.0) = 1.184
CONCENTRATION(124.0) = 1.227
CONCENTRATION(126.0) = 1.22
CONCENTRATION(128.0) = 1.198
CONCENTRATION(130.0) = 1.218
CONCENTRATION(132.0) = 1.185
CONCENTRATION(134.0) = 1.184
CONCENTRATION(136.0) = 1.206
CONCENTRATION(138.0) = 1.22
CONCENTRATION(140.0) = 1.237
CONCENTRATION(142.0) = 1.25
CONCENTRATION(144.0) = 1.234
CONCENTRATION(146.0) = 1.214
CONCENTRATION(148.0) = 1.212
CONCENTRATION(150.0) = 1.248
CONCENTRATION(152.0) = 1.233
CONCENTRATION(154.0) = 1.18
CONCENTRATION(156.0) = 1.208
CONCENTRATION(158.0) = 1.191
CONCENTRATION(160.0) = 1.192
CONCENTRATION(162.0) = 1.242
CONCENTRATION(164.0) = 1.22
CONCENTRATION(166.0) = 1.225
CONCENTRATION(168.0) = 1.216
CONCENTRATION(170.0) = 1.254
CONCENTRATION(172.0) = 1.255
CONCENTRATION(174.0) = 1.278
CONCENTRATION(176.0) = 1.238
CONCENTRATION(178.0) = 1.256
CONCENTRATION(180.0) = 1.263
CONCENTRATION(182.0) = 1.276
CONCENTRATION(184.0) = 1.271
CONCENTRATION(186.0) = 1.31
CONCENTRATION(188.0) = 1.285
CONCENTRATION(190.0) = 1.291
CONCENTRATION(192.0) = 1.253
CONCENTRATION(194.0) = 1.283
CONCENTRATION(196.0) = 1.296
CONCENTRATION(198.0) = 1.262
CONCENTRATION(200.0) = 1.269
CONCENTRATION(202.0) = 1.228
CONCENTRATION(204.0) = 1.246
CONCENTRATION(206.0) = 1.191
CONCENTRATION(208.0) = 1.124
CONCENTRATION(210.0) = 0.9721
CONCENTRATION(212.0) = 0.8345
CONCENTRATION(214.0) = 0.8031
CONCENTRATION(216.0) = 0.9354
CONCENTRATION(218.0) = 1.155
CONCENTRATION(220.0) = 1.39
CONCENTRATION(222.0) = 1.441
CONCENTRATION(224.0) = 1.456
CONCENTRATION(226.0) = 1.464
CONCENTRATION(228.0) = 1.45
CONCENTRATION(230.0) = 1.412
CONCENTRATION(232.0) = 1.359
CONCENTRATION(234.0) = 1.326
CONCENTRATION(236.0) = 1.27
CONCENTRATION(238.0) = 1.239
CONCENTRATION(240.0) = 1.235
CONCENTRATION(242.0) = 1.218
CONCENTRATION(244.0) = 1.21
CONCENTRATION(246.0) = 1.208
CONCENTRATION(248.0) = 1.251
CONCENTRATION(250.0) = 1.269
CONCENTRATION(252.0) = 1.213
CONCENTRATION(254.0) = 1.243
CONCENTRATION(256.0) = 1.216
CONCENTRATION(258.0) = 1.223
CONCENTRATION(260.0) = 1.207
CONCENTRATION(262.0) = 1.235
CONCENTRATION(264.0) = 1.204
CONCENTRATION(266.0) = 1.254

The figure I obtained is 1.029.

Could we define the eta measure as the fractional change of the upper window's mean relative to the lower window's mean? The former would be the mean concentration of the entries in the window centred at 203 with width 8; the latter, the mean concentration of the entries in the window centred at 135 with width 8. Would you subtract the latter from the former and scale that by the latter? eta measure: 0.029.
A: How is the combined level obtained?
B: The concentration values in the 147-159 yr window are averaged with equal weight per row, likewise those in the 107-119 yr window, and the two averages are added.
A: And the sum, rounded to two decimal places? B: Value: 2.45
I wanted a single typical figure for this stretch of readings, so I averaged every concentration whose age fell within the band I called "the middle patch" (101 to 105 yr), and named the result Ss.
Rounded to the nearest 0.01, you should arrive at 1.24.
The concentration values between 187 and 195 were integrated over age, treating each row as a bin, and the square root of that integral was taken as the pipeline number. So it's 3.20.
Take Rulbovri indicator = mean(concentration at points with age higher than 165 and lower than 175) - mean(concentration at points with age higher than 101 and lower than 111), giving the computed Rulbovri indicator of 0.01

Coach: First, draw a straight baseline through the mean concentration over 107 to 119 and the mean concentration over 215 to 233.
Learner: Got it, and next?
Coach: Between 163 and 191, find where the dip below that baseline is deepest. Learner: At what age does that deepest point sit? 168.0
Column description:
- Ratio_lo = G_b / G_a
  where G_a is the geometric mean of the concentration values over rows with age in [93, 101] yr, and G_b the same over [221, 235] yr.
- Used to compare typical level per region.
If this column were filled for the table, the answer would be 1.13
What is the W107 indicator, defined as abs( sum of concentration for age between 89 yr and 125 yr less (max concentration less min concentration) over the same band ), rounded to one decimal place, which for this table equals 22.1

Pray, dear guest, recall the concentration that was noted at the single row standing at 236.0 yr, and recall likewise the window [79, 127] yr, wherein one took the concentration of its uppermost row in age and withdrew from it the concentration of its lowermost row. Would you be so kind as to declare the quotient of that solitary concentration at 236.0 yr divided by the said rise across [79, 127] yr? 71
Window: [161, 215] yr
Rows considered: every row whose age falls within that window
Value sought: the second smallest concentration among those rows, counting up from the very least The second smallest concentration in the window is 0.8345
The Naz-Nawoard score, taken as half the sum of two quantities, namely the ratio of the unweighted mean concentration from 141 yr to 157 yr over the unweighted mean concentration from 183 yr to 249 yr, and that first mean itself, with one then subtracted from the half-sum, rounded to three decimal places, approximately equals 0.104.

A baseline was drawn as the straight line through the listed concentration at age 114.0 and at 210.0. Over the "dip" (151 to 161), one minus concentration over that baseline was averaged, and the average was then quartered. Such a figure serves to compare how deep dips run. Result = -0.018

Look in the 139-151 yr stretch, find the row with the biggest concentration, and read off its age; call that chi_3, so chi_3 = 142.0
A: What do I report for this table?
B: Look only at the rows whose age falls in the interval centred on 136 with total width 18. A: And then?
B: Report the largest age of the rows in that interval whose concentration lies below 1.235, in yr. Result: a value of 144.0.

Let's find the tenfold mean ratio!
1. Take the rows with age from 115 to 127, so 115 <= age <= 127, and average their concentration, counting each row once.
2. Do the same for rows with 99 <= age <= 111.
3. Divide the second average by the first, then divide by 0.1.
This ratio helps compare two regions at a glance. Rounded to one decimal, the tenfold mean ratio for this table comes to 10.2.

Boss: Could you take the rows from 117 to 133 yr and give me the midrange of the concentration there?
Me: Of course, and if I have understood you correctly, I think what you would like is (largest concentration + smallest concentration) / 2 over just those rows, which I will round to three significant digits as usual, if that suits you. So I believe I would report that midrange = 1.21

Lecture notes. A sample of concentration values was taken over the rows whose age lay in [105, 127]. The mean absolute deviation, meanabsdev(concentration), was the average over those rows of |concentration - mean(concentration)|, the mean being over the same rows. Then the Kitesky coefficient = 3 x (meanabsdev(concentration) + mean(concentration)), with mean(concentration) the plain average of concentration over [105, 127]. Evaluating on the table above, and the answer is 3.72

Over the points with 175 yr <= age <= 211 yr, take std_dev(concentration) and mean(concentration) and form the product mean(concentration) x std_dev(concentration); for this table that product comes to 0.10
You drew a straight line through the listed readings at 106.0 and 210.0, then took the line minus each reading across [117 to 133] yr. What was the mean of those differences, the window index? -0.04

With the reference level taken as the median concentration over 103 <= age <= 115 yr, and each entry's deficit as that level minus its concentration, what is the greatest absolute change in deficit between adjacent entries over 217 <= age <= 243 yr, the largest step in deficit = 0.235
